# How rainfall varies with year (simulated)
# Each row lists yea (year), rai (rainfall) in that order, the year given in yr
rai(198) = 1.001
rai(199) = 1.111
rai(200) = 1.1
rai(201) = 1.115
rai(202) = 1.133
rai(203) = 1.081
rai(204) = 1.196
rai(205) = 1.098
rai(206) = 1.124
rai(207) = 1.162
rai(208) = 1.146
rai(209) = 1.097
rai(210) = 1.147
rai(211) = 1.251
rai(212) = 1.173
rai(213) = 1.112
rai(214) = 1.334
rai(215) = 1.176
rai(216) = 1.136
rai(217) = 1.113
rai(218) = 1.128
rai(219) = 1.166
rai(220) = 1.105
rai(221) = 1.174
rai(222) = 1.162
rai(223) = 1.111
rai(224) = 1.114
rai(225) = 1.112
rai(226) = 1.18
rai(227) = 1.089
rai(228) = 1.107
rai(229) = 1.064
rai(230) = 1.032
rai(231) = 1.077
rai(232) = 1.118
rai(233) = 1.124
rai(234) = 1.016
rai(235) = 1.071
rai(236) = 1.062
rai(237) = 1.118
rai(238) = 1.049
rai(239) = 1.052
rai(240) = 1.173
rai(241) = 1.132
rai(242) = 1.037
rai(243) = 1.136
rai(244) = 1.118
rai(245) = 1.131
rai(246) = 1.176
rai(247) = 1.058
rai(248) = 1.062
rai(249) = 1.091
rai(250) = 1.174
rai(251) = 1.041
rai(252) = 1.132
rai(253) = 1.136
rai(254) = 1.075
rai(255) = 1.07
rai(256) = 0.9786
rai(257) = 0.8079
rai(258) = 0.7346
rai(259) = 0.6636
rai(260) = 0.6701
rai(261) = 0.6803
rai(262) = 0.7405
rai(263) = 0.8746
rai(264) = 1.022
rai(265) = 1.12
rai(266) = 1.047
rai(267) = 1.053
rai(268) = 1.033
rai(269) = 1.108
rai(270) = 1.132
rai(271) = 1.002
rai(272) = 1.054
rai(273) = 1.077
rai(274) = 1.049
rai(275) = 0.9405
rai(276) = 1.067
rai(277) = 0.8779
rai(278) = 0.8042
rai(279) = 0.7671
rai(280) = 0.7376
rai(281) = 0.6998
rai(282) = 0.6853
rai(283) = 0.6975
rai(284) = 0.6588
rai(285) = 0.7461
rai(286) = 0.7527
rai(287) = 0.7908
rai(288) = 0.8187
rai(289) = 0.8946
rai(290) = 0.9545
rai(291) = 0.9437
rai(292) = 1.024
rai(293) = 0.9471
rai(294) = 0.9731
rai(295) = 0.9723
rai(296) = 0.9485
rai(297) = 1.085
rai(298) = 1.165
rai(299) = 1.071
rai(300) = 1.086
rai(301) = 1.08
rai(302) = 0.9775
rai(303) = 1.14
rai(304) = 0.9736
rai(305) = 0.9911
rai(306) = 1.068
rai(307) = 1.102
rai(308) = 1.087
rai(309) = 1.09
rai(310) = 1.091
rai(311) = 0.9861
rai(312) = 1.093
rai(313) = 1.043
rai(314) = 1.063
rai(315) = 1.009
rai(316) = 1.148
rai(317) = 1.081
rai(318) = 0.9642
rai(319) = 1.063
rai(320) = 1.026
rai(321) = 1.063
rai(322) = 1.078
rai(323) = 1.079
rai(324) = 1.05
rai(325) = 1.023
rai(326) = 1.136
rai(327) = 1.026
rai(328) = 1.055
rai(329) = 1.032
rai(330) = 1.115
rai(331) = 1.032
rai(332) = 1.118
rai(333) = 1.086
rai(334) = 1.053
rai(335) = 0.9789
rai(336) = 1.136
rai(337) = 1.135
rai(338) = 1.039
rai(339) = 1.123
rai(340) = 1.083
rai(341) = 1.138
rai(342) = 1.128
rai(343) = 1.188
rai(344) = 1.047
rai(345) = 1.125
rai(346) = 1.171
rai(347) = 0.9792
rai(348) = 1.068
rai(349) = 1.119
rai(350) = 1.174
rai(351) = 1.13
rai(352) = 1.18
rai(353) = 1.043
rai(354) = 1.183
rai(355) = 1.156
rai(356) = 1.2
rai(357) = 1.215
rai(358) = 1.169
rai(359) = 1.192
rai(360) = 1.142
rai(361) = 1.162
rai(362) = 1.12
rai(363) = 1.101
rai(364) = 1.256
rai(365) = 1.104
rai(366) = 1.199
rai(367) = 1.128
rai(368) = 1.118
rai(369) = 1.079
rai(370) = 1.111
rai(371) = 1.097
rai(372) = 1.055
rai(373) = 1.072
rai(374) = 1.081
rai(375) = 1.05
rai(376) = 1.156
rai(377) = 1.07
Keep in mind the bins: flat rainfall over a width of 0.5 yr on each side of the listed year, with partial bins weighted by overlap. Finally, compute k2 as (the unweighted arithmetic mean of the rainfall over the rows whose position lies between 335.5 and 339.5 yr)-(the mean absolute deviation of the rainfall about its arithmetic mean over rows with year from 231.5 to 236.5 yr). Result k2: 1.07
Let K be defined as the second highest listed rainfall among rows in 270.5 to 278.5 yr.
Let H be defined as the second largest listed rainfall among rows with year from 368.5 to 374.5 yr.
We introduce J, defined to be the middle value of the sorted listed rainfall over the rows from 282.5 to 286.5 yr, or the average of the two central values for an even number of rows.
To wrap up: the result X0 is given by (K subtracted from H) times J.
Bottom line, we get 0.02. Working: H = 1.097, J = 0.72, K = 1.067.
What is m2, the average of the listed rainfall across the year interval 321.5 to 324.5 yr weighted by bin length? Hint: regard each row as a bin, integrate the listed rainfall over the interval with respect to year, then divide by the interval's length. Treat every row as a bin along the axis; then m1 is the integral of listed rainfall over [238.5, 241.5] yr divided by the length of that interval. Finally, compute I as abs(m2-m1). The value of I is 0.05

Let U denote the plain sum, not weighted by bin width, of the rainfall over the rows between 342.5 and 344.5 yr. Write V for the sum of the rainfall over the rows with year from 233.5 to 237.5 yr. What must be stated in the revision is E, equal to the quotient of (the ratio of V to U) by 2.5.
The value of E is 0.76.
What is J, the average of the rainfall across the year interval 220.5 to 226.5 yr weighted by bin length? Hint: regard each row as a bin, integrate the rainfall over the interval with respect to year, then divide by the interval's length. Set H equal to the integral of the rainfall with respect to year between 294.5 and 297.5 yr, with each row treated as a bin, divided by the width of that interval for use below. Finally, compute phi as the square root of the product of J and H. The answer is 1.07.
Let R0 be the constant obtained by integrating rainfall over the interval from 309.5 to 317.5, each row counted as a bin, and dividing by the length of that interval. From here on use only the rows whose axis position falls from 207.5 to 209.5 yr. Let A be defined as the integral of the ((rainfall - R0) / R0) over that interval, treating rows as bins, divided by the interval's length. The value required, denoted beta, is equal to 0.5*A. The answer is 0.027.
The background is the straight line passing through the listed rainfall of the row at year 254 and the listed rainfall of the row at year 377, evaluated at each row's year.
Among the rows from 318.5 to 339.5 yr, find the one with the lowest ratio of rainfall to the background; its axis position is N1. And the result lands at 335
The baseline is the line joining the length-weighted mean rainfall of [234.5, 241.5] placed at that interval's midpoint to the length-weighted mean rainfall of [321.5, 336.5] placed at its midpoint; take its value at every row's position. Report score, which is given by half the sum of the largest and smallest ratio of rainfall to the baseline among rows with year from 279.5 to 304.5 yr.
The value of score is 0.85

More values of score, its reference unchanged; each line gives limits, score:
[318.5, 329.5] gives 1.01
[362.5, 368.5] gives 1.12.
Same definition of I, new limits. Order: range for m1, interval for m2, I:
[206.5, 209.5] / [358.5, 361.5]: 0.03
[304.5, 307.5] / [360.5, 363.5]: 0.07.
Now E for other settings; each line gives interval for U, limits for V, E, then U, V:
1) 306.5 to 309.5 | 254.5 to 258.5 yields 0.44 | 3.3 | 3.6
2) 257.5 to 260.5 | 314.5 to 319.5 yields 1.02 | 2.1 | 5.3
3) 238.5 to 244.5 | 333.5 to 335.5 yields 0.12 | 6.6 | 2.0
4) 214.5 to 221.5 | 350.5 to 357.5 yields 0.41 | 8.0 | 8.1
